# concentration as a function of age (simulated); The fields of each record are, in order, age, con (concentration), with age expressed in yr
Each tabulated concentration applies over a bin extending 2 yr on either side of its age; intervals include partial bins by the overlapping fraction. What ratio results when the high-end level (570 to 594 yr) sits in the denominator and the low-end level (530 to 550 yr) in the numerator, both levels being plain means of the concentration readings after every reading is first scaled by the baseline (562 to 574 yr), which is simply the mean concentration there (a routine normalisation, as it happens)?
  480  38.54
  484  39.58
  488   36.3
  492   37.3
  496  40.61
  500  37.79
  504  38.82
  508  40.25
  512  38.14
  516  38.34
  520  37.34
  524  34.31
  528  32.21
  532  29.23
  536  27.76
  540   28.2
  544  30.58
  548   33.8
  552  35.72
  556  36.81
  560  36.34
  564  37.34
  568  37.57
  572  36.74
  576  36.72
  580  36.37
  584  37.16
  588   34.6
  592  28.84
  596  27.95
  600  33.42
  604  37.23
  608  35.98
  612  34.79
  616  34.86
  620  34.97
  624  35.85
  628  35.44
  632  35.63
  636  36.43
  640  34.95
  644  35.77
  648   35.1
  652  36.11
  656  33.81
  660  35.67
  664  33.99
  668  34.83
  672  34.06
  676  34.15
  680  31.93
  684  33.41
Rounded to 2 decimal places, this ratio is 0.85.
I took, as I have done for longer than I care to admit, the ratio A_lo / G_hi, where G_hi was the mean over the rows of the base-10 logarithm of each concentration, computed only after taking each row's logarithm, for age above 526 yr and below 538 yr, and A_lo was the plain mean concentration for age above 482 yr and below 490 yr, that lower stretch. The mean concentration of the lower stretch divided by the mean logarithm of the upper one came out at 25.8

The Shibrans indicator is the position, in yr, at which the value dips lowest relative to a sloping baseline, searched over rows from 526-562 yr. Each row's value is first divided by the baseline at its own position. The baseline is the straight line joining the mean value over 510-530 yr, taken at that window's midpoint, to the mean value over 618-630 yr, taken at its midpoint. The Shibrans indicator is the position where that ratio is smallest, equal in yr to 536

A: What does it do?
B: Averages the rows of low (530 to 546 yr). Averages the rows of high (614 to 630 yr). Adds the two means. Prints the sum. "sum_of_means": 64.2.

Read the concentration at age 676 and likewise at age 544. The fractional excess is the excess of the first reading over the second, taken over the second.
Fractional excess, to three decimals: 0.117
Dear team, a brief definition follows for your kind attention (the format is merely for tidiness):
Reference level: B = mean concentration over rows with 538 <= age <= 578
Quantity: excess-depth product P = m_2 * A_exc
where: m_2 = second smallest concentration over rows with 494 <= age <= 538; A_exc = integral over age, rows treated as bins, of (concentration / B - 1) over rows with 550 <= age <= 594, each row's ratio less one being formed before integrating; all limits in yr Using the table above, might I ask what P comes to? 31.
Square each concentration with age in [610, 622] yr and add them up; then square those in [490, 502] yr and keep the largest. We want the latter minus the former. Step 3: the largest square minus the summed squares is -1999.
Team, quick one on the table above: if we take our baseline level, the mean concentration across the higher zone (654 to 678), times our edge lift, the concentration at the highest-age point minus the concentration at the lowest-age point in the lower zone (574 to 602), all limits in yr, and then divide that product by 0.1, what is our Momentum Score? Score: -1136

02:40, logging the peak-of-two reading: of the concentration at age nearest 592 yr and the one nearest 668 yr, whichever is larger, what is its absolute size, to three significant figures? 34.8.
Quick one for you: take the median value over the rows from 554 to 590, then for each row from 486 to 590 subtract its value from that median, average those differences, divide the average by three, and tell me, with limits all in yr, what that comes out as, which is 0.37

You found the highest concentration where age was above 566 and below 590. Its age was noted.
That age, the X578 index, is 568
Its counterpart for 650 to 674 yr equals 652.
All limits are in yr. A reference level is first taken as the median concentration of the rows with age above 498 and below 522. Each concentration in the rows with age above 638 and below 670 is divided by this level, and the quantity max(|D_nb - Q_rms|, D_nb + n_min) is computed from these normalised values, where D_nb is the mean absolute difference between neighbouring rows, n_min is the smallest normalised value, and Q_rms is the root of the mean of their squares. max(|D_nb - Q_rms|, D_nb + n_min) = 0.92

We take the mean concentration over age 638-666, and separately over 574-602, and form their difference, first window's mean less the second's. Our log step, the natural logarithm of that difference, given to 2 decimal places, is 0.39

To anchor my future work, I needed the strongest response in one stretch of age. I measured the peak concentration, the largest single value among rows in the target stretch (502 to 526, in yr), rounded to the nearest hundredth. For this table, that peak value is 40.25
